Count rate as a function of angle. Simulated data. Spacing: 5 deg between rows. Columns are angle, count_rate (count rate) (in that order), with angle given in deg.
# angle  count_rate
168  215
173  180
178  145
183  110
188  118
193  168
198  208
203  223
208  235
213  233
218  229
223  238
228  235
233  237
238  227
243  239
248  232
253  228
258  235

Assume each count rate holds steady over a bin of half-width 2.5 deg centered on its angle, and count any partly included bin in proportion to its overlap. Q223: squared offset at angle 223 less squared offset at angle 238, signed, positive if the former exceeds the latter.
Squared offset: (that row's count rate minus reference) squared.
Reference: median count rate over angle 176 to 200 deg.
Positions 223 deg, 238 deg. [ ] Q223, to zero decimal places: 1925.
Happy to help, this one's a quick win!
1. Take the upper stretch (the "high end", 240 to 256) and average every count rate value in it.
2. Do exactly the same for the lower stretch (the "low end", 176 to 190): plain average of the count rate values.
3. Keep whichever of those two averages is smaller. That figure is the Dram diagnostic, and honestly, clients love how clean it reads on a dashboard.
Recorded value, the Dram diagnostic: 124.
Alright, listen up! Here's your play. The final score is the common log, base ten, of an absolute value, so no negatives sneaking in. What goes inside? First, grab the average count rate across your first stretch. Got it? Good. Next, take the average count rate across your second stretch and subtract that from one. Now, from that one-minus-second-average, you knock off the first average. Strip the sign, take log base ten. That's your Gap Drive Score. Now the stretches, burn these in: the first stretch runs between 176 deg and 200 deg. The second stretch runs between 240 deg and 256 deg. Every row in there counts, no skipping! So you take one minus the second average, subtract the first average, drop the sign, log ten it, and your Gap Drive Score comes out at 2.58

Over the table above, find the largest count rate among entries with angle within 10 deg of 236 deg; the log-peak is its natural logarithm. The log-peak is 5.48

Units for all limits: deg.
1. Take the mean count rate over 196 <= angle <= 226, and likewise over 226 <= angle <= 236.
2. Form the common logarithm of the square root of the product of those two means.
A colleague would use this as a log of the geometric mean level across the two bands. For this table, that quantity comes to 2.365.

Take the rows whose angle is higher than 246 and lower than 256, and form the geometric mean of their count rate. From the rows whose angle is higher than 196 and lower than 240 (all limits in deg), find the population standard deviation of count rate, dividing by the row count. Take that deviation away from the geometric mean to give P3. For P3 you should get 221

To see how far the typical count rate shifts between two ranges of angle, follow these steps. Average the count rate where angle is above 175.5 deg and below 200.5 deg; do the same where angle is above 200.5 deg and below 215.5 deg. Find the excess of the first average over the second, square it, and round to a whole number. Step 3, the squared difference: 6486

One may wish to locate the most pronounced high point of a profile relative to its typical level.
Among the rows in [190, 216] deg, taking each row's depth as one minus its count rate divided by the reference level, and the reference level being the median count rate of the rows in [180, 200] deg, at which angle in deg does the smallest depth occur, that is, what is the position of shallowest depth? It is 208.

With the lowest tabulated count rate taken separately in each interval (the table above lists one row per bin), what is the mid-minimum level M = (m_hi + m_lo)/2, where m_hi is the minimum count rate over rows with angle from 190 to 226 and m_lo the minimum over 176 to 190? 139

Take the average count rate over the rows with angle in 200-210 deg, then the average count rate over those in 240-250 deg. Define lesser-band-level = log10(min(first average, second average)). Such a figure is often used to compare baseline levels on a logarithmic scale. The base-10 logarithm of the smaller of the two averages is 2.36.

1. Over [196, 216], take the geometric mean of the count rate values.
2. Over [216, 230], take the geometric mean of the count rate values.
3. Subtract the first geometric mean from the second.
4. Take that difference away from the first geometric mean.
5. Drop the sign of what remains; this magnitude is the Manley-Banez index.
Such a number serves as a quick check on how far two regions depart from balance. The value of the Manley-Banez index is 215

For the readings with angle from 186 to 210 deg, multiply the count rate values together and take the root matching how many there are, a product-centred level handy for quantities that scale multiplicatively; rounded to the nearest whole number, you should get 185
